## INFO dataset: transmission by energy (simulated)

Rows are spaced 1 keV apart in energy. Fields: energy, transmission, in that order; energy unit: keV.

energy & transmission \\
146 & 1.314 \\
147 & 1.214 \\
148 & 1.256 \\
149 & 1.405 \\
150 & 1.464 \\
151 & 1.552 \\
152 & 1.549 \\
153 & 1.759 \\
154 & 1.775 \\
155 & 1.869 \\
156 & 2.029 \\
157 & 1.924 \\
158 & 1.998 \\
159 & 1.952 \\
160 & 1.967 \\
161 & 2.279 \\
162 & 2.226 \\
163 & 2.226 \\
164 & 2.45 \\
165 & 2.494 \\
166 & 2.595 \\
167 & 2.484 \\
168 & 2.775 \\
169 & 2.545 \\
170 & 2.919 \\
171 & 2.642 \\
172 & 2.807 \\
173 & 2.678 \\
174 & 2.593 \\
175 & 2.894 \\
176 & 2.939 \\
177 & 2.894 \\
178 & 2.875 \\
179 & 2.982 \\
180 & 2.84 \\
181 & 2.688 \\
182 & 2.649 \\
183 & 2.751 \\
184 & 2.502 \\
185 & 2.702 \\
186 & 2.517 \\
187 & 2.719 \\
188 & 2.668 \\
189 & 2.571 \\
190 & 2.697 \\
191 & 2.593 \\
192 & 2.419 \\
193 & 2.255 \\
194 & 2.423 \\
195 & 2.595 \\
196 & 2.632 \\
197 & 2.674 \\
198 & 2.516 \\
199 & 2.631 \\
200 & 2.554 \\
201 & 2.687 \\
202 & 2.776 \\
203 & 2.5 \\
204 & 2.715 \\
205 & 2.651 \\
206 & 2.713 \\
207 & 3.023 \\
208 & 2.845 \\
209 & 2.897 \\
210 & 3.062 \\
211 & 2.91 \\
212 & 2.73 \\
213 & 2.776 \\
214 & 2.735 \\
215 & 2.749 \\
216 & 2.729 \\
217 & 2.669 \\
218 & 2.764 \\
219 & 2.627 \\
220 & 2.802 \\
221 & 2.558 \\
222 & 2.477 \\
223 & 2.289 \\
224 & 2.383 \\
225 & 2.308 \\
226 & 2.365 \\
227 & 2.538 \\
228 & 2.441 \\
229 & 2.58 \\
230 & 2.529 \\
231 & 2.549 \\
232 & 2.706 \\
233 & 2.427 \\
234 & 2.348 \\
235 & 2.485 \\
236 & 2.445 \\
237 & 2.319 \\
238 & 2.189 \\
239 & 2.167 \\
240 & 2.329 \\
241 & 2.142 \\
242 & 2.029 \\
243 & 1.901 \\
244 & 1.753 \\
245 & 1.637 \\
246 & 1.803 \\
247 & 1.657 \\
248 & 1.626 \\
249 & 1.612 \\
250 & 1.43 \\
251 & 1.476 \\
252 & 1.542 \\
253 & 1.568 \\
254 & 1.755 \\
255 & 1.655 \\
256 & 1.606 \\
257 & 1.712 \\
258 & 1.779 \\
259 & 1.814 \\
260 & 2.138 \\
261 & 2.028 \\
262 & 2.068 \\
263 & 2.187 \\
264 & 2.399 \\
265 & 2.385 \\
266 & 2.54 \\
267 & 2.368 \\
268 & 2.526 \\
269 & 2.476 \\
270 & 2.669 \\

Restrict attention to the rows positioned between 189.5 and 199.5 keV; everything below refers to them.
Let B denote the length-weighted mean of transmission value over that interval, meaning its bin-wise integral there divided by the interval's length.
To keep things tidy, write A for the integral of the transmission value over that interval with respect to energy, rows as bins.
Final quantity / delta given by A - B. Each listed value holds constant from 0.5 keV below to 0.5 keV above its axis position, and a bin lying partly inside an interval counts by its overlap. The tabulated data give 23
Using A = 25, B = 2.54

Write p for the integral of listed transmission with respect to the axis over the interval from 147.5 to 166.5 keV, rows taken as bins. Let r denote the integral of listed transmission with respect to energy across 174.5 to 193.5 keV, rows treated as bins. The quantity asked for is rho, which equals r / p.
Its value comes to 1.39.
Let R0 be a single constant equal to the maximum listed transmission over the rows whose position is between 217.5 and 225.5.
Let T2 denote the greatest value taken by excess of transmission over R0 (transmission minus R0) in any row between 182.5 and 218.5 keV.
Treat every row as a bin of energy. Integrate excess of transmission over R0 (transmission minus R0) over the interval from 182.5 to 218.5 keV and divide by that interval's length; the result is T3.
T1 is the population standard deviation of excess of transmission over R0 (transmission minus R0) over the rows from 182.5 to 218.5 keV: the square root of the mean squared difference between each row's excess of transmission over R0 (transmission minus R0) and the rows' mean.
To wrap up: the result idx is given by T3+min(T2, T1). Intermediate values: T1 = 0.16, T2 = 0.3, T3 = -0.13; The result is 0.0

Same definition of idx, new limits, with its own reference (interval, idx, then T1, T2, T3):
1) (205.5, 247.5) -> -0.1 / 0.35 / 0.3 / -0.34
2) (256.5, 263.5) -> -1.5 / 0.18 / -0.6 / -0.84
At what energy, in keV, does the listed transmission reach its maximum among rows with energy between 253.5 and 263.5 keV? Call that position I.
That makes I 263 keV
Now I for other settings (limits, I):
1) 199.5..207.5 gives 207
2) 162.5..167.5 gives 166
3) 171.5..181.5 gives 179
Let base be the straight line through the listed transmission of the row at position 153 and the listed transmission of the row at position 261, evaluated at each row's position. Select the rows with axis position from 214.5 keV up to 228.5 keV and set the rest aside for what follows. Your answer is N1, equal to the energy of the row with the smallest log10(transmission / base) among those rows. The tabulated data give 223 keV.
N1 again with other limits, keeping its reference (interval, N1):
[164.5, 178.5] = 167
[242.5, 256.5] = 250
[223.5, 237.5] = 237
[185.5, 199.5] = 193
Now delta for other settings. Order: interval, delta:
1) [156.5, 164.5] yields 15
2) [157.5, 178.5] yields 51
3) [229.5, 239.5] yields 22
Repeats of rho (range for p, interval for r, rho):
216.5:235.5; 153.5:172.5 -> 0.92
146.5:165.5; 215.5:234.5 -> 1.36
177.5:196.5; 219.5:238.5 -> 0.93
